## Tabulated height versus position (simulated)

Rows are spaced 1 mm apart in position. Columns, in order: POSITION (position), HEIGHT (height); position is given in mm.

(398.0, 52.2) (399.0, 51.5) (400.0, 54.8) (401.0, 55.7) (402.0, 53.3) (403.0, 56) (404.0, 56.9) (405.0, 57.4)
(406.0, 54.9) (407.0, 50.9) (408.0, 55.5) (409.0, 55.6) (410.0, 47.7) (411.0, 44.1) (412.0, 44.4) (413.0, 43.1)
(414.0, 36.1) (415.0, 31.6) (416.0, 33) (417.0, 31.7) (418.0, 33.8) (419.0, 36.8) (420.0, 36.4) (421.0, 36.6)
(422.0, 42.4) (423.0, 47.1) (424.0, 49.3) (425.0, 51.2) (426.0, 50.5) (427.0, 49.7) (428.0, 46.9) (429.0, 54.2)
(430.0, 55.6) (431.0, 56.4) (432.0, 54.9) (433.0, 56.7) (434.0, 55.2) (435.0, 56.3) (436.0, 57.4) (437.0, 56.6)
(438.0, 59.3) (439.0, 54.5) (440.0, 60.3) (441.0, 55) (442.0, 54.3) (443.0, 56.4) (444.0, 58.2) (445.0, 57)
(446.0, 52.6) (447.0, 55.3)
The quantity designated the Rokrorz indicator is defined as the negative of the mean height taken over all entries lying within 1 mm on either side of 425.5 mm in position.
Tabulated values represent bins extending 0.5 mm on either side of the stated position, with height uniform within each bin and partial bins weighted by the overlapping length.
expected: -51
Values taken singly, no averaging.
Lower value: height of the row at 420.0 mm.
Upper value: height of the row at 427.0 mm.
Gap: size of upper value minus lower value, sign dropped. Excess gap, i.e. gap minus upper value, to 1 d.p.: -36.4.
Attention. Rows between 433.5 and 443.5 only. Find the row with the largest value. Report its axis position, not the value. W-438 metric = 440.0 mm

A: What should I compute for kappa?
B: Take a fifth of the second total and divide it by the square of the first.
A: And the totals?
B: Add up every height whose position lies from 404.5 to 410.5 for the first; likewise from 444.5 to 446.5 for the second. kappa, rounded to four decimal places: 0.0002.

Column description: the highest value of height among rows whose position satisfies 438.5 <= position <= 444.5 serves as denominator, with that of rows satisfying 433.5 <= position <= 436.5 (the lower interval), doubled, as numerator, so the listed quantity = 1.90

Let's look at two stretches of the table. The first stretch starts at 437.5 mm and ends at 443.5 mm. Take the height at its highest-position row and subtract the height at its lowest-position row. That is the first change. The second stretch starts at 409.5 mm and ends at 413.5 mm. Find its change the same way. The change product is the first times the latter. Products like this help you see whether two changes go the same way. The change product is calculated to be 13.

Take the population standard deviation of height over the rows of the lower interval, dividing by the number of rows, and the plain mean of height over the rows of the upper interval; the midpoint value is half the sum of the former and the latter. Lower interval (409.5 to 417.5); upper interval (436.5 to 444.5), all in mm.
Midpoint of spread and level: 31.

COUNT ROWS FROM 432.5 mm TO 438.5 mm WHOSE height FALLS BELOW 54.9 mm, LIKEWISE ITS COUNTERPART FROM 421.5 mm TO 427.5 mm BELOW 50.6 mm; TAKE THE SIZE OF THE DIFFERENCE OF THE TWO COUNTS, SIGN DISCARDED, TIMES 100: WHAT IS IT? 500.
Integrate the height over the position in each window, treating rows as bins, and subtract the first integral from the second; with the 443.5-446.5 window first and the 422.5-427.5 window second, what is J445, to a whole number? 80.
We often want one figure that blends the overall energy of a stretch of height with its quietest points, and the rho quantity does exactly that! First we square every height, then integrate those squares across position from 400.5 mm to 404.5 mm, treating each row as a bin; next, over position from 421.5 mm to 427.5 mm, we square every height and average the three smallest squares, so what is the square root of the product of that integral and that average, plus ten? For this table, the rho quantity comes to 5155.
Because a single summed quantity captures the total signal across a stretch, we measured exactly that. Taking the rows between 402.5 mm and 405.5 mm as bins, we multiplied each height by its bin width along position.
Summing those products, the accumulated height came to 170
